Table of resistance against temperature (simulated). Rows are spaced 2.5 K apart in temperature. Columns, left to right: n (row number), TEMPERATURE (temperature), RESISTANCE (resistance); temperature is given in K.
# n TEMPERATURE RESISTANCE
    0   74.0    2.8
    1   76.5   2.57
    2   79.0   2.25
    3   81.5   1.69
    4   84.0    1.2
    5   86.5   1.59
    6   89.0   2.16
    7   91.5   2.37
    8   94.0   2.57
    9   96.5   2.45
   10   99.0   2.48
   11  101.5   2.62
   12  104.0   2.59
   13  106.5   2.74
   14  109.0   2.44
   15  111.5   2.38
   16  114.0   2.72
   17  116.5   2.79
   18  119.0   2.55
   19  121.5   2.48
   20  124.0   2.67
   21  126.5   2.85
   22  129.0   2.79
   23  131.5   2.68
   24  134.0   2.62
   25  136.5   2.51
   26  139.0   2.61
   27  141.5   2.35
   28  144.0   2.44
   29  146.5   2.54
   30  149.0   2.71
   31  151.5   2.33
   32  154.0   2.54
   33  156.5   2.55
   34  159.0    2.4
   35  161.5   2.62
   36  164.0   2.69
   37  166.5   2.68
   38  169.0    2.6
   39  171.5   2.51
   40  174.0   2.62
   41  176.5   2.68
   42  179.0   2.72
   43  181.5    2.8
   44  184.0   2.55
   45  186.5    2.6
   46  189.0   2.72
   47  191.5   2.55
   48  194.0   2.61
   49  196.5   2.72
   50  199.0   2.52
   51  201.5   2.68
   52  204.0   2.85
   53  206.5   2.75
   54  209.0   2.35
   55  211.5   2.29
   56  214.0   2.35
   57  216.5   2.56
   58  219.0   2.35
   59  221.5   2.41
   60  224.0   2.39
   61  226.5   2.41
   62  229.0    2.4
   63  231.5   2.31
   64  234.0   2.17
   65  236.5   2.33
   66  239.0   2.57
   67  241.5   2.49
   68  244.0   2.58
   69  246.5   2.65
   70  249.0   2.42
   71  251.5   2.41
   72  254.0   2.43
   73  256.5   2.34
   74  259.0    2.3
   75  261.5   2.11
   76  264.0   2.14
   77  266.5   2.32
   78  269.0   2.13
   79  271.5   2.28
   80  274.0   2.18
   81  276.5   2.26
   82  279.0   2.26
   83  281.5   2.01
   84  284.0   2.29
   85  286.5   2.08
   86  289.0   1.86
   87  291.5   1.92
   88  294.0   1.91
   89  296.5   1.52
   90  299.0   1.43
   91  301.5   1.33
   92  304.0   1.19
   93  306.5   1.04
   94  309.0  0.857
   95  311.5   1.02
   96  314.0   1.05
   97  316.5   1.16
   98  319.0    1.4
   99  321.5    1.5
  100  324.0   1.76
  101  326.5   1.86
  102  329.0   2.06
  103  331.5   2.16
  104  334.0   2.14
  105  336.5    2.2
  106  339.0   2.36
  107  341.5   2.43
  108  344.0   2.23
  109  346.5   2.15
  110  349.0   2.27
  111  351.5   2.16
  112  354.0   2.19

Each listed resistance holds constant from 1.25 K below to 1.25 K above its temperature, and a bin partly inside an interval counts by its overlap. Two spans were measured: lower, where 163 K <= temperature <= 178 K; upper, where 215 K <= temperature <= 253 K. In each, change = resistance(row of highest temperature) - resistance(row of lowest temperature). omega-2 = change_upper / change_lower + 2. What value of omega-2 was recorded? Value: 17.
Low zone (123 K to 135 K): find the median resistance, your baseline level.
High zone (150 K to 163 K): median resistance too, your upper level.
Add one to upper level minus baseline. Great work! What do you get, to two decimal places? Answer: 0.86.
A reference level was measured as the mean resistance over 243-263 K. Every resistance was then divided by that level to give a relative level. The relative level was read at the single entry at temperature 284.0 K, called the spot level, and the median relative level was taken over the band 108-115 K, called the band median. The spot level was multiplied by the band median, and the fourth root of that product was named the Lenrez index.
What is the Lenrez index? 0.99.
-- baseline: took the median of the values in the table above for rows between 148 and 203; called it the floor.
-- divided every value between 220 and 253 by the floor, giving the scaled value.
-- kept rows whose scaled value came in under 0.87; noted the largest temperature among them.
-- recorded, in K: 234.0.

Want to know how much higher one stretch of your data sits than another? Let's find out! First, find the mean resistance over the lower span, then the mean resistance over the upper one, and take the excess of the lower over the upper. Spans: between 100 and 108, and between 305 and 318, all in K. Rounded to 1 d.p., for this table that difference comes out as 1.6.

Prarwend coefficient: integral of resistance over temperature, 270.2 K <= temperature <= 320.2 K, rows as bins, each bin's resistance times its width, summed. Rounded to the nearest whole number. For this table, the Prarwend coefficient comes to 83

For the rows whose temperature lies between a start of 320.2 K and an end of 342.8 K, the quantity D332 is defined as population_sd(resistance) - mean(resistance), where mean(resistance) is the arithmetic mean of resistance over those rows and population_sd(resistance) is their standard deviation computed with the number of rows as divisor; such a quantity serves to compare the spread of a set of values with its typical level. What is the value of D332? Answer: -1.8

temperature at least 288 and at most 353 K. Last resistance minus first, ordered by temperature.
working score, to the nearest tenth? 0.3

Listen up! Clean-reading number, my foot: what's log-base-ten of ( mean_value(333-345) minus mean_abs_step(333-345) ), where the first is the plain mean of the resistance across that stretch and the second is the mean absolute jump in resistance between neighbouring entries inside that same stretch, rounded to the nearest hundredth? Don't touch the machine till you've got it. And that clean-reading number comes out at 0.33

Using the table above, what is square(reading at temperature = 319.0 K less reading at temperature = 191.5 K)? 1.3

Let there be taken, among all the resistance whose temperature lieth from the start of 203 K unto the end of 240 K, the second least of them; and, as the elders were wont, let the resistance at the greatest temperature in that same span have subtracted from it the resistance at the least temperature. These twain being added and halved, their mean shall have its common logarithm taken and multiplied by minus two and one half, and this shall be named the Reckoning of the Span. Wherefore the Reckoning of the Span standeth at -0.01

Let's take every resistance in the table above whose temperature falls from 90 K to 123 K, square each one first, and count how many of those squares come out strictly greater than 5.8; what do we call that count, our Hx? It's 11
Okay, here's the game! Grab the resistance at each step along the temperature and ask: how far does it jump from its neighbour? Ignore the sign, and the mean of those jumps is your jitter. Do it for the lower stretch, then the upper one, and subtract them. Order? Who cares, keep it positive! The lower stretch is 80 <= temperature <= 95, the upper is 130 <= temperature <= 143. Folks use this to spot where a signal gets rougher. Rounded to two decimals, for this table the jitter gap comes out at 0.24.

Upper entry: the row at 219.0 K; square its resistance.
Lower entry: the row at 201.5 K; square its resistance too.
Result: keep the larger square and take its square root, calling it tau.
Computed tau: 2.68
